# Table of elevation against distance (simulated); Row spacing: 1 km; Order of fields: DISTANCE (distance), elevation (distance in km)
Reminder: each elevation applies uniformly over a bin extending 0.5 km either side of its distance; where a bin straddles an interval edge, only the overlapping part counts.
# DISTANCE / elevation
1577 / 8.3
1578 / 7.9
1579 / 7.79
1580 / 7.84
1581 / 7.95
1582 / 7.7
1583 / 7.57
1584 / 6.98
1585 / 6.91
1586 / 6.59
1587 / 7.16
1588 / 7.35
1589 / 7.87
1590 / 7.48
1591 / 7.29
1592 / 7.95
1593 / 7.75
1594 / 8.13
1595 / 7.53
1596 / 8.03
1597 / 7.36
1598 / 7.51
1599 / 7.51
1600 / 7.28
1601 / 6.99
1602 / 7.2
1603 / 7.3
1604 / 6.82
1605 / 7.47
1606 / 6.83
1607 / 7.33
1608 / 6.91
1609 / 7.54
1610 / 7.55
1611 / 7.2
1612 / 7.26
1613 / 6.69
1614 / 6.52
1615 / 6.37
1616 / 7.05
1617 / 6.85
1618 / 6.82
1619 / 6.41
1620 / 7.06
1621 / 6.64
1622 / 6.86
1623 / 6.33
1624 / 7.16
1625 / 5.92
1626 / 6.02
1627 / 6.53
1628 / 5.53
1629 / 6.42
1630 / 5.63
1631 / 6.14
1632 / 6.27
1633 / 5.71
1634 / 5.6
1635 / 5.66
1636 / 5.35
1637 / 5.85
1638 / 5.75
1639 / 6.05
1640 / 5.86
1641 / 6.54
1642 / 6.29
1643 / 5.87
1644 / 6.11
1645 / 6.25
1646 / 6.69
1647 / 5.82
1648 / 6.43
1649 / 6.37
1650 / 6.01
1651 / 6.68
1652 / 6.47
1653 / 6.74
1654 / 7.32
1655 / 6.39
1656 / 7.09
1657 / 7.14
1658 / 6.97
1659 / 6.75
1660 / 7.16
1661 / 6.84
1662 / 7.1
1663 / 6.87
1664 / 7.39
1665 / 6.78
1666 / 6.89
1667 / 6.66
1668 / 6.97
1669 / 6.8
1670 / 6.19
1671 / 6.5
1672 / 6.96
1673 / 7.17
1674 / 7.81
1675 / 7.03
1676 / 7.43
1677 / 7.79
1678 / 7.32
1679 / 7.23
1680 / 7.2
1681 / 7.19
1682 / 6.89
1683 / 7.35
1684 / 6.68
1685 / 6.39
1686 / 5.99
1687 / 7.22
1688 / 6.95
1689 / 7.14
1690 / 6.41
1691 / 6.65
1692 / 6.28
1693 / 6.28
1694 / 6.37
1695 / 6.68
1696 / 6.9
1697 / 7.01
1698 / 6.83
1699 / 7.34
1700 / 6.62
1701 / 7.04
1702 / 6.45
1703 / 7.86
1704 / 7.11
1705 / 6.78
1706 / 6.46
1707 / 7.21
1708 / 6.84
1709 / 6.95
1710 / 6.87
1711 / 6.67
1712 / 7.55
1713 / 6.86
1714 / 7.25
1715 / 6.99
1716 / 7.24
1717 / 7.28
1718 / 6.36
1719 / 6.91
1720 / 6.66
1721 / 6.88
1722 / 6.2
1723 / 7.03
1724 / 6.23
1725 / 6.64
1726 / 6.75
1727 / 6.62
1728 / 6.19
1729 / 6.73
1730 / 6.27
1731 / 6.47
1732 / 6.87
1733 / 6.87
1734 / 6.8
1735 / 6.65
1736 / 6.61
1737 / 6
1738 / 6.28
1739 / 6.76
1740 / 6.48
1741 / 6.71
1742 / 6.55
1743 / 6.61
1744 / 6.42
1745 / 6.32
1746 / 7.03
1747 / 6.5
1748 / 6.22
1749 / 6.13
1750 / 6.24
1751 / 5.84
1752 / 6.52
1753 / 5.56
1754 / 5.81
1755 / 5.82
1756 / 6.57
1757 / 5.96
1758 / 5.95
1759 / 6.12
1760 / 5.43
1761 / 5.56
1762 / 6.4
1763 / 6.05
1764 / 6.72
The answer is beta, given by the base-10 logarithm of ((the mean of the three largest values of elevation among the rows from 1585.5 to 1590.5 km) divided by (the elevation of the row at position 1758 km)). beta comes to 0.104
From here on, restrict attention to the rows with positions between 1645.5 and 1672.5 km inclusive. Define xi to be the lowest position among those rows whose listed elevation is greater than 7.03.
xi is 1654 km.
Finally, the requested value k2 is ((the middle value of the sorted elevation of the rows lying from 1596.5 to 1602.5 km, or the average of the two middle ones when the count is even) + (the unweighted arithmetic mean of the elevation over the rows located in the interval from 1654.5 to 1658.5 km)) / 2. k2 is 7.1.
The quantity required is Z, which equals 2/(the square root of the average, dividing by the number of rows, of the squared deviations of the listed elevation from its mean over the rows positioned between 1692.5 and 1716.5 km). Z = 5.5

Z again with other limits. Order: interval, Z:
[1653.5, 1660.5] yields 6.9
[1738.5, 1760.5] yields 5.0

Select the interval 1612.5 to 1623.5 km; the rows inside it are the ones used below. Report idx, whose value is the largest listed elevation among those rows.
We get 7.06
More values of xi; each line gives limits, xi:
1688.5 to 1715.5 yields 1689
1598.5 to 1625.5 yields 1599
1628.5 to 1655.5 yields 1654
